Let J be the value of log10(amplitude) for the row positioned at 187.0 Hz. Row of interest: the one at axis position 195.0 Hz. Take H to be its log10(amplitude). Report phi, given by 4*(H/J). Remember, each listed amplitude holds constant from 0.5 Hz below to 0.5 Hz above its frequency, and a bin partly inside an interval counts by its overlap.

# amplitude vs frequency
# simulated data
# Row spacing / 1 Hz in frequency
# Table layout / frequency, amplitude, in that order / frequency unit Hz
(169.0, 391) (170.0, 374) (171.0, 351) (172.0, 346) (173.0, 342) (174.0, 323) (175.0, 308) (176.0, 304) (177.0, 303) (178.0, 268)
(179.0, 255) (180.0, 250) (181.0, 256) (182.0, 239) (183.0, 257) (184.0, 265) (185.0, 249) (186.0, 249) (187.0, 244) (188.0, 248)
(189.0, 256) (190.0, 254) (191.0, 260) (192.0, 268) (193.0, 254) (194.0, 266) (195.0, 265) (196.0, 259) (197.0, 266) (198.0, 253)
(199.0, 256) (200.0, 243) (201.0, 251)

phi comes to 4.06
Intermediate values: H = 2.423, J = 2.39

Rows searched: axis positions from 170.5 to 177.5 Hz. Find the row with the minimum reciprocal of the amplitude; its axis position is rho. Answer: 171.0 Hz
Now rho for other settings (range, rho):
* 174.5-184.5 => 175.0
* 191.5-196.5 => 192.0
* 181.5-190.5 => 184.0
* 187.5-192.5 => 192.0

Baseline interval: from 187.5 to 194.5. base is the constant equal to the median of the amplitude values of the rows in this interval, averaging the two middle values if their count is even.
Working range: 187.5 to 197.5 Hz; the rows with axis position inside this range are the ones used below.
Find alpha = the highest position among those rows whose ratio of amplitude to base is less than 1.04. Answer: 197.0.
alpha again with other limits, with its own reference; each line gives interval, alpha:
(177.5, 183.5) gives 183.0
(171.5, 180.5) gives 180.0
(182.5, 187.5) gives 187.0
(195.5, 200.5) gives 200.0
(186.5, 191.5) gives 191.0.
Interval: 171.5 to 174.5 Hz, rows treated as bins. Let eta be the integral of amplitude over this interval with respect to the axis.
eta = 1011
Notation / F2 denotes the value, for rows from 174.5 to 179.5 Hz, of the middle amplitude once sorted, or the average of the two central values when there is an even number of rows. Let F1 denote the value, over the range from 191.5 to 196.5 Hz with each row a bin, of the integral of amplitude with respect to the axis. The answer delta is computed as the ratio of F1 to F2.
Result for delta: 4.3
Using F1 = 1312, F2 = 303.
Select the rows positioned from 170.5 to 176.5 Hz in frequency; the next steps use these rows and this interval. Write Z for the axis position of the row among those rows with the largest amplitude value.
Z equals 171.0 Hz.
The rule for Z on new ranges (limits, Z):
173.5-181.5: 174.0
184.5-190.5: 189.0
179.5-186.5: 184.0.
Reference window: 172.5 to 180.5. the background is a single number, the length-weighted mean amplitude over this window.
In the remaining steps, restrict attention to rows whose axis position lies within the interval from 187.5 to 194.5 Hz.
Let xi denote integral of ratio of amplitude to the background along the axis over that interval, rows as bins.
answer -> 6.14 Hz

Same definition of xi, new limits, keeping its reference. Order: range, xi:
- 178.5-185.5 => 6.02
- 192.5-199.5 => 6.18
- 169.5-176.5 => 7.98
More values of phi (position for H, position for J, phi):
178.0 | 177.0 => 3.91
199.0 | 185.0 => 4.02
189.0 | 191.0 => 3.99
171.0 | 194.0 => 4.20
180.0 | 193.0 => 3.99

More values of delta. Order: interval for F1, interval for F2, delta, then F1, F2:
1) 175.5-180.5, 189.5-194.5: 5.3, 1380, 260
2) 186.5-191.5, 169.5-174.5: 3.6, 1262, 346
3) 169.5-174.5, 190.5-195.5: 6.6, 1736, 265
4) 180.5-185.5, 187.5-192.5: 4.9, 1266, 256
